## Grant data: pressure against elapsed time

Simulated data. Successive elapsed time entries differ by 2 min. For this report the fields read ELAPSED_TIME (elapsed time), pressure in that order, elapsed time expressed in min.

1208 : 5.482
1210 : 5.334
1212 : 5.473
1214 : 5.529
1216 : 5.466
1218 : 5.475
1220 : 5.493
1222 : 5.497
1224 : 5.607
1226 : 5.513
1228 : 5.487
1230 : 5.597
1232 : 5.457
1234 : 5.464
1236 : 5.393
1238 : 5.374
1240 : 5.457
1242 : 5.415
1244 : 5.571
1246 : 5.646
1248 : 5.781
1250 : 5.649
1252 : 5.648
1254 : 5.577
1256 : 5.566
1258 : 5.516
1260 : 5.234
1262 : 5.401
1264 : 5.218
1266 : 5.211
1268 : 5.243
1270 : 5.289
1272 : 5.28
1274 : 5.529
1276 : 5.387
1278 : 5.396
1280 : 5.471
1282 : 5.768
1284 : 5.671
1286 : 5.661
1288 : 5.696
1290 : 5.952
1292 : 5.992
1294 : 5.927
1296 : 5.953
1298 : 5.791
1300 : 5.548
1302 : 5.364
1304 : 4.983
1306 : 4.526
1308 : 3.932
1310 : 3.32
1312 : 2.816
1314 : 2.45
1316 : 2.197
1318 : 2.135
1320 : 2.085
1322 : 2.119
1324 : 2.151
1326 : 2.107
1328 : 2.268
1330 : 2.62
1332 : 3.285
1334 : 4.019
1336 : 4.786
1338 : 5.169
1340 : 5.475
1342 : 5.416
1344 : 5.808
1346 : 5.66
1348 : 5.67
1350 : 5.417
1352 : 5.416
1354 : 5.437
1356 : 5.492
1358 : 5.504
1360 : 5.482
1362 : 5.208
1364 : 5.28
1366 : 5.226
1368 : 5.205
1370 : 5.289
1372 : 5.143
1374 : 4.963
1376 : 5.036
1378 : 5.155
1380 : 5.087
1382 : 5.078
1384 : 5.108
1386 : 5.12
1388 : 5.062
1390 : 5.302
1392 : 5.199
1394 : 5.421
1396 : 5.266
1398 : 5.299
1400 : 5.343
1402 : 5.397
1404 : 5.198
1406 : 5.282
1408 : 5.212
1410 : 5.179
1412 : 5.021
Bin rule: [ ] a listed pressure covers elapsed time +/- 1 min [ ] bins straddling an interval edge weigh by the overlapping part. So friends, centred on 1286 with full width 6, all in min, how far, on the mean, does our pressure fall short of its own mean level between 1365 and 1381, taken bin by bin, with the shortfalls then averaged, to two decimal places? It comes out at -0.54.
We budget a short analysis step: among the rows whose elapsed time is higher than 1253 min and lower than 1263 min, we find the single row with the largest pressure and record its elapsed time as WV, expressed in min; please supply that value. 1254 min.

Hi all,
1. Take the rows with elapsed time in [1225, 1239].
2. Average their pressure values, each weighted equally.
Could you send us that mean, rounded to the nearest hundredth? 5.47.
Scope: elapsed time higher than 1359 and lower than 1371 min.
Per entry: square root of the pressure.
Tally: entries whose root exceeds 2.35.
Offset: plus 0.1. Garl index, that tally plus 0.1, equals 0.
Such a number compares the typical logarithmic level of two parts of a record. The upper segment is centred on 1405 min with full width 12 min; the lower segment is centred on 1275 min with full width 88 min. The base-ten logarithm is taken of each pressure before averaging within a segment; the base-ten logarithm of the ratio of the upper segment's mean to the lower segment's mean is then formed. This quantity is 0.014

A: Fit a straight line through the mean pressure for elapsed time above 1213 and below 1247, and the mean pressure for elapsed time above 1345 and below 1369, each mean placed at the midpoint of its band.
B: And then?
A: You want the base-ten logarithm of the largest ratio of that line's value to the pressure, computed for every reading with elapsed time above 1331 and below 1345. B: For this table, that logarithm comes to 0.22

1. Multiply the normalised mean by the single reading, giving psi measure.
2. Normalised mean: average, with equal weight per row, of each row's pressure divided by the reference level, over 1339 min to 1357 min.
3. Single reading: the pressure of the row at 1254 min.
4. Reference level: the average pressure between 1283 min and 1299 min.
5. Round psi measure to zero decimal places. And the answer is 5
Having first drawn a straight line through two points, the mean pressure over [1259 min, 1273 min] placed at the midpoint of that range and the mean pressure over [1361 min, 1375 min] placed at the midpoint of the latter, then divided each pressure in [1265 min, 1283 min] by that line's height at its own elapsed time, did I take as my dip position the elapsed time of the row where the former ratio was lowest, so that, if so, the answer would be 1266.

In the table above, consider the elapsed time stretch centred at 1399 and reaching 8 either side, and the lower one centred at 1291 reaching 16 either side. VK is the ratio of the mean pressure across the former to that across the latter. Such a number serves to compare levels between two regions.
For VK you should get 0.95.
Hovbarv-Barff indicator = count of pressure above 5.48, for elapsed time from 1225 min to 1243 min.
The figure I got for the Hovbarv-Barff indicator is 3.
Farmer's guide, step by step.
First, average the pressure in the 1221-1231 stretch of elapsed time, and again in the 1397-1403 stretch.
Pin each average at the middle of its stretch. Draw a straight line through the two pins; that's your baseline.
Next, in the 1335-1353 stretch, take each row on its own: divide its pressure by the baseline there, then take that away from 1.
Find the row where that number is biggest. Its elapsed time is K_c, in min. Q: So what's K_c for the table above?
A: 1336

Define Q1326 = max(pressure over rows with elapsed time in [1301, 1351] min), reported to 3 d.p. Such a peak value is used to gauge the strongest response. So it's 5.808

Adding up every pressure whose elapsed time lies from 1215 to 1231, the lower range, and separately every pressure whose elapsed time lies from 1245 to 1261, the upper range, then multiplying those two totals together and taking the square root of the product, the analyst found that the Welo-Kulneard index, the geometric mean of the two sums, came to 44.4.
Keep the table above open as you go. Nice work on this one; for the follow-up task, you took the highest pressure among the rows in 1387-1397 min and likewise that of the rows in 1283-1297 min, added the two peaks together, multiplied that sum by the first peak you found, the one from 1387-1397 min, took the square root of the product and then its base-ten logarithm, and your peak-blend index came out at 0.90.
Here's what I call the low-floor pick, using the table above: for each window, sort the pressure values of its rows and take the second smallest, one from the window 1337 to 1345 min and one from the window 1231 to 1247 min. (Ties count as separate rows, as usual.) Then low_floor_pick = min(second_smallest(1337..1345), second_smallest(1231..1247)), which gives 5.39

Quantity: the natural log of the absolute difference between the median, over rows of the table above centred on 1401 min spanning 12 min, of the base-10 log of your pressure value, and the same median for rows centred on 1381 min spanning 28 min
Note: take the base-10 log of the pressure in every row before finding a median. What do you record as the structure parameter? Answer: -4.3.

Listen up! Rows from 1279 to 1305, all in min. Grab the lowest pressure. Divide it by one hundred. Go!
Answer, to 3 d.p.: 0.050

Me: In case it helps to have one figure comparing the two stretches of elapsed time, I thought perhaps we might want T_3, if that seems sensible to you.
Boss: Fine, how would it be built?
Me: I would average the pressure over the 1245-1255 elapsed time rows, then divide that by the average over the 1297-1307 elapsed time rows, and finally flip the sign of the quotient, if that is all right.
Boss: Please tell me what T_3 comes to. -1.08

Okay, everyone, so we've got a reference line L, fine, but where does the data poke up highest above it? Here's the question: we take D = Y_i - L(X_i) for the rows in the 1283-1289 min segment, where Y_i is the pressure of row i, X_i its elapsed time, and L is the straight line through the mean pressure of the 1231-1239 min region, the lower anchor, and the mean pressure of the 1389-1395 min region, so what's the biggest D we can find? 0.31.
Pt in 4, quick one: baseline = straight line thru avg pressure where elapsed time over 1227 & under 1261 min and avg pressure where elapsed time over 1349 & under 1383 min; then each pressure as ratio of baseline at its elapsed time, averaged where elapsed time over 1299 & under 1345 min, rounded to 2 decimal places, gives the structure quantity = 0.69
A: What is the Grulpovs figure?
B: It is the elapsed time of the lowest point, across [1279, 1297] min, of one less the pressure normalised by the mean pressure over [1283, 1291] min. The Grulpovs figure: 1292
